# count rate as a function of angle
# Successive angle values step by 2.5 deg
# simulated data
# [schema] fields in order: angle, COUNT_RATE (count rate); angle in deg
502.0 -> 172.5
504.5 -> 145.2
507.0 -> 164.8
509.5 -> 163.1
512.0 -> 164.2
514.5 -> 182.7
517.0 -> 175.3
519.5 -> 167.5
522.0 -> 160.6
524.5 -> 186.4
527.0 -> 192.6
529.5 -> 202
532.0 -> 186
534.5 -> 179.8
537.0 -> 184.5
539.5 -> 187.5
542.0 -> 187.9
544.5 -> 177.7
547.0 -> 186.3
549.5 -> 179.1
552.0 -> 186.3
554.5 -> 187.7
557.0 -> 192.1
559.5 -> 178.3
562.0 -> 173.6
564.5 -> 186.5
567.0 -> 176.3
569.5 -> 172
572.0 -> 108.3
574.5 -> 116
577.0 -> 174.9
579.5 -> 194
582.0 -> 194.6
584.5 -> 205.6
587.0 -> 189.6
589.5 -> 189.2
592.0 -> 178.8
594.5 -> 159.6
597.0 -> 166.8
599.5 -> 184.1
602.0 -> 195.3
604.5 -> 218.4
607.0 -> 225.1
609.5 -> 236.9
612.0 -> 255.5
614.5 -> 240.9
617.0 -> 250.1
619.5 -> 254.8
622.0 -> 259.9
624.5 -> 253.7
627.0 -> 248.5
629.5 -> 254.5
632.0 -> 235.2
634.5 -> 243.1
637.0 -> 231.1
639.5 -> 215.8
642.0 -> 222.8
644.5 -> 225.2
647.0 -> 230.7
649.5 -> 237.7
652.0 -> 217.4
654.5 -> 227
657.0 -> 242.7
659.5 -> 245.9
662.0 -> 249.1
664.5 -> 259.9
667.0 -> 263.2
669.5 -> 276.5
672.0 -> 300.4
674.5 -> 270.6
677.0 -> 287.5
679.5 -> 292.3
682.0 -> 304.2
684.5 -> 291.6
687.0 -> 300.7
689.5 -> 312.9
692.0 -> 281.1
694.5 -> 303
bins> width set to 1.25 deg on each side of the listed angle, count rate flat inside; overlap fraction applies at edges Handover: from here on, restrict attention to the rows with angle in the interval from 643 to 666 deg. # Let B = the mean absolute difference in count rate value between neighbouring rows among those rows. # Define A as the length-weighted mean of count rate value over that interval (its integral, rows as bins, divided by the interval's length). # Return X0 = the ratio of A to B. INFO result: 25.2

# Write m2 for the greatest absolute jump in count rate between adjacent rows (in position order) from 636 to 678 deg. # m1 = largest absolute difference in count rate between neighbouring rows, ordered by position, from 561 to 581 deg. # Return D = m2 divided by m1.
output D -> 0.5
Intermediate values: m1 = 64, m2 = 30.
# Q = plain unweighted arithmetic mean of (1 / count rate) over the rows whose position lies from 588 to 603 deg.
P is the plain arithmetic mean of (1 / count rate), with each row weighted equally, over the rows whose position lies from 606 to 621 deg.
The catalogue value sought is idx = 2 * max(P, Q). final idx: 0.0112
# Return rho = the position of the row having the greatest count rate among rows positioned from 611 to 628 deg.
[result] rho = 622.0 deg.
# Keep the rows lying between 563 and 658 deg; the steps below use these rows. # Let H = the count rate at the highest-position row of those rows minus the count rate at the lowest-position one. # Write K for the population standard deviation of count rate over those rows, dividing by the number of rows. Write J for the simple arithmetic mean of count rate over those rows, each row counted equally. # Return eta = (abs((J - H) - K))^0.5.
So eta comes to 11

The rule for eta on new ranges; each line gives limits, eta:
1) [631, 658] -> 15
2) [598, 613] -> 11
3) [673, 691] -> 15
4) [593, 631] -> 10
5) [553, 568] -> 14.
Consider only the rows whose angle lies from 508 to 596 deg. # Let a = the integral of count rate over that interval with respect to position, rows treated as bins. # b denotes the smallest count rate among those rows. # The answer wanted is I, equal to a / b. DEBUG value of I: 145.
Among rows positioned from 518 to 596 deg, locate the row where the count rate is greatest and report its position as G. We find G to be 584.5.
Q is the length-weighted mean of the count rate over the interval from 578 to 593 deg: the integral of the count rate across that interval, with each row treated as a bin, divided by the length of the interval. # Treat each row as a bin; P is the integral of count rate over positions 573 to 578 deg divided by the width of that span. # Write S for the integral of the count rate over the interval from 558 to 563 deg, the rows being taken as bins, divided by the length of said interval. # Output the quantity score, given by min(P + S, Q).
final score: 192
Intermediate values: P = 142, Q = 192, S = 177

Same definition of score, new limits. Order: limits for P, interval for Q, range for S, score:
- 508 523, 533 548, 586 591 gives 184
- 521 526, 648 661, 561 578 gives 234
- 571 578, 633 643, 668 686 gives 229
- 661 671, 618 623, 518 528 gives 257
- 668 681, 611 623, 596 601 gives 252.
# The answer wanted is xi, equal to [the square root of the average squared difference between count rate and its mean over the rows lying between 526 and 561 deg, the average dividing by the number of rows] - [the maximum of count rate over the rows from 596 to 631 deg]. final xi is -254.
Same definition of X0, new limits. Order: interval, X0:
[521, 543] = 20.7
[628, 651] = 24.4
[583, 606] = 14.3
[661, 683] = 19.4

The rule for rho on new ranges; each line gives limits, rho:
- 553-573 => 557.0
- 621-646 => 622.0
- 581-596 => 584.5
